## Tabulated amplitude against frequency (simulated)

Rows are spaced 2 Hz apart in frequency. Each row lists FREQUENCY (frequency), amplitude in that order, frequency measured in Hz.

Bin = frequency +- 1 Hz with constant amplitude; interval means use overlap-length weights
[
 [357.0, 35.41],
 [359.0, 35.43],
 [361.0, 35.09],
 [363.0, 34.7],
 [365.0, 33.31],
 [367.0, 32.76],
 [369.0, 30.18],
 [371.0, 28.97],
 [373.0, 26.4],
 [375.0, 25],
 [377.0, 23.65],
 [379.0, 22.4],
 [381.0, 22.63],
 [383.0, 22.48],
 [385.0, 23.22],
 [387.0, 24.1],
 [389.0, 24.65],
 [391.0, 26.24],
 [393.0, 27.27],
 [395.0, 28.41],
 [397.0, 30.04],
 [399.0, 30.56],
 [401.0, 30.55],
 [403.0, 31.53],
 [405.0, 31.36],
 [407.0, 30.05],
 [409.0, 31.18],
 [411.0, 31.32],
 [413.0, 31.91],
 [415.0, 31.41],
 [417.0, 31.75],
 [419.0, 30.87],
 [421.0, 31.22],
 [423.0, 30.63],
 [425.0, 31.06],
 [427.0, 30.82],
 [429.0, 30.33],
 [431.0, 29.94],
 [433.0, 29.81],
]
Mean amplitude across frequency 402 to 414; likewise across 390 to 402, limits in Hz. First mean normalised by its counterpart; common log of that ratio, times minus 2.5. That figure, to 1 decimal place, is -0.1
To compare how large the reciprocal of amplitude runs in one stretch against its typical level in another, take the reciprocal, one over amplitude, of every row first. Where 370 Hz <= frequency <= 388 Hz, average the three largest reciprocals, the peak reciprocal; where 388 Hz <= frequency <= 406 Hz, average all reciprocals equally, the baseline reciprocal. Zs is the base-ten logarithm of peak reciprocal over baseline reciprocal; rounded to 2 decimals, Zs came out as 0.11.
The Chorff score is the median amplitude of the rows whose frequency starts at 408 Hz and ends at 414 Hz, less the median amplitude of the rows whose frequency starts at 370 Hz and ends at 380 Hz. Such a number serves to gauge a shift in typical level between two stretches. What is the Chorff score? 6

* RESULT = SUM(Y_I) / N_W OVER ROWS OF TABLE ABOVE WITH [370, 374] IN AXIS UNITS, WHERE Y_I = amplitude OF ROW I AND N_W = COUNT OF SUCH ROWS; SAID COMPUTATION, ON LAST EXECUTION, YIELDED 28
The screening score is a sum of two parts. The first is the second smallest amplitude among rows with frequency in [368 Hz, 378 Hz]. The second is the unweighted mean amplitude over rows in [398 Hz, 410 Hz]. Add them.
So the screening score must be 55.9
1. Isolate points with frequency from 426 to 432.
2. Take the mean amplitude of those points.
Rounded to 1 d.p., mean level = 30.4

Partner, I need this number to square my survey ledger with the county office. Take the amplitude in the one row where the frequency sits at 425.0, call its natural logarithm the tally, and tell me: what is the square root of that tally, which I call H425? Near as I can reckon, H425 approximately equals 1.85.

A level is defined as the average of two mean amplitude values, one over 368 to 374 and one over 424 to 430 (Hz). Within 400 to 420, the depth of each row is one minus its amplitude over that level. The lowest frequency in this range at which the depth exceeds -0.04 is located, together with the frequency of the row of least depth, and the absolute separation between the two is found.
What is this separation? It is 12 Hz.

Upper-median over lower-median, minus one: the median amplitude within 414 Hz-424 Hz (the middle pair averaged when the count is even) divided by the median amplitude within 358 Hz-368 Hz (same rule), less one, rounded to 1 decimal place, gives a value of -0.1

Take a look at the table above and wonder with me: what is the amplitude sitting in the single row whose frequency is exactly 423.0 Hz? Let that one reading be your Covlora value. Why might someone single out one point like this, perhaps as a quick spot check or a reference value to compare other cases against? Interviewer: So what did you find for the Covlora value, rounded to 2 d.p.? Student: 30.63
